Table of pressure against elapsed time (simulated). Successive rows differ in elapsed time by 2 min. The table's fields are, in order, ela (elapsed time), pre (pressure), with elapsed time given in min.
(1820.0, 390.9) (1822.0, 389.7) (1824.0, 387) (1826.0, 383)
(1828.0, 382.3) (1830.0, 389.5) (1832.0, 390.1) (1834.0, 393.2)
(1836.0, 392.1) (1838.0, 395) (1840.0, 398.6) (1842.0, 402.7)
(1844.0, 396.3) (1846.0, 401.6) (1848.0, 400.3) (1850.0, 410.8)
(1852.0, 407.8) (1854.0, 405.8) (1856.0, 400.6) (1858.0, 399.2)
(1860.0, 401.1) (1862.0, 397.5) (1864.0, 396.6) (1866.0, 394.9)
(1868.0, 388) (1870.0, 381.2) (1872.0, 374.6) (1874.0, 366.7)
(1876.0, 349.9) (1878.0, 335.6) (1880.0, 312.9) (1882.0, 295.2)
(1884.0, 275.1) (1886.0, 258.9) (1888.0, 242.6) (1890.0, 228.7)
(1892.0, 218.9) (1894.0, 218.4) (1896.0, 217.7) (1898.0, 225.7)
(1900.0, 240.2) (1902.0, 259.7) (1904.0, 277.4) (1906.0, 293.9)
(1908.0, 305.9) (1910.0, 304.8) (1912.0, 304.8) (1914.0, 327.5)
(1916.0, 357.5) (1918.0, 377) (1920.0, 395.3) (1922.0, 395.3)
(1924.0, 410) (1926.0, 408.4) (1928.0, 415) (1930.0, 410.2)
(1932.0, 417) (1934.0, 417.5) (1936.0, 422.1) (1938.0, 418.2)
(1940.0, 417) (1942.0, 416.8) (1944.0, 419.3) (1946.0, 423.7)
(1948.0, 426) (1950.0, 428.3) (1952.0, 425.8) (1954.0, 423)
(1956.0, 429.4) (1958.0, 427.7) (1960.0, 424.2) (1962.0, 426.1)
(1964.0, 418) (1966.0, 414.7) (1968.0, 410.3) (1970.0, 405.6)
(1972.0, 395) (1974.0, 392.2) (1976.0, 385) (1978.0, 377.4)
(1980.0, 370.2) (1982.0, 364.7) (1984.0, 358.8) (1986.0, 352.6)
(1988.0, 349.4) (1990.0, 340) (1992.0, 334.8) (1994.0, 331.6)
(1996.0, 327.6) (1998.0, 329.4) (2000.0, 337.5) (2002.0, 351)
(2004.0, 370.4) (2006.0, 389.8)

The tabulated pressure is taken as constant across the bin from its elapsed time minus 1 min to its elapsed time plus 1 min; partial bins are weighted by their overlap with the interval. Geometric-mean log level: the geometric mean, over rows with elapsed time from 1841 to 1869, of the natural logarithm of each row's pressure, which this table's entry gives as 5.99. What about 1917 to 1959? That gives 6.03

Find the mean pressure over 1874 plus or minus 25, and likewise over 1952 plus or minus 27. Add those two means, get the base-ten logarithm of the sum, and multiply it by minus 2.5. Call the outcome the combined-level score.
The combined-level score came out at -7.18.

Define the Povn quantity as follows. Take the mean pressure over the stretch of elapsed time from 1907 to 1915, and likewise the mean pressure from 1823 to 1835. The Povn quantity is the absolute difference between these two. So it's 77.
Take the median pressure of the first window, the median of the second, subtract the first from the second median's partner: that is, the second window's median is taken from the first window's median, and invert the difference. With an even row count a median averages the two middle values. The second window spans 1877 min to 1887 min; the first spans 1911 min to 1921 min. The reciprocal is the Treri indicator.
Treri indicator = 0.02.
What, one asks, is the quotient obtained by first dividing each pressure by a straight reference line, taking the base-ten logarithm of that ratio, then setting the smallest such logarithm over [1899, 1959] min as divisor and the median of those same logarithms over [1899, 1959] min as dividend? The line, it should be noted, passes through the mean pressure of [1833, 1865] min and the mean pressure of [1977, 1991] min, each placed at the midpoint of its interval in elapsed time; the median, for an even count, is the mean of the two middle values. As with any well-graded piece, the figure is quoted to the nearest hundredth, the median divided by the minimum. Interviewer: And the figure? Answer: -0.20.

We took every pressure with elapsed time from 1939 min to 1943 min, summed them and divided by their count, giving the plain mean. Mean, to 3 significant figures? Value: 417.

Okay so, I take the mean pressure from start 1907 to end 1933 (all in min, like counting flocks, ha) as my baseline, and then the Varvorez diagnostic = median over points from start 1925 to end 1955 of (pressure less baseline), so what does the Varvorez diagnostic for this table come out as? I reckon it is 47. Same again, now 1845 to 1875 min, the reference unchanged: 28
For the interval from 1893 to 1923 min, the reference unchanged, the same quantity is -67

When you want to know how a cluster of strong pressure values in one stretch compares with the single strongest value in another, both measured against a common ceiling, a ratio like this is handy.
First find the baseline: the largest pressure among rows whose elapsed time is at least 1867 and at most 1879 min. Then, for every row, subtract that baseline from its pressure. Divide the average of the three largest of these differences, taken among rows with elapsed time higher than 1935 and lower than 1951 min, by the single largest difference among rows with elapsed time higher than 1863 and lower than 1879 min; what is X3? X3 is 4.4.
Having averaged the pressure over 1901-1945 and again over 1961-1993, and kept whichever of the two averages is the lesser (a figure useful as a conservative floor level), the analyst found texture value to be 371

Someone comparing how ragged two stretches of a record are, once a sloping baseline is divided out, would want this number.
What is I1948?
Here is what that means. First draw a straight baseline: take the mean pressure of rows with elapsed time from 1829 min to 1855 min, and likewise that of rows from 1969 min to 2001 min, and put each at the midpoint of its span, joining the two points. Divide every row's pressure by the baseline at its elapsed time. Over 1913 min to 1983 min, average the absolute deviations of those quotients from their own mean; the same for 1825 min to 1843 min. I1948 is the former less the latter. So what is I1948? 0.03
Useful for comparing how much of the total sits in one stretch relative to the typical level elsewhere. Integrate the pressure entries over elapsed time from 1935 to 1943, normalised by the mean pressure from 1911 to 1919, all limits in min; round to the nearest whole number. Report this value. 10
